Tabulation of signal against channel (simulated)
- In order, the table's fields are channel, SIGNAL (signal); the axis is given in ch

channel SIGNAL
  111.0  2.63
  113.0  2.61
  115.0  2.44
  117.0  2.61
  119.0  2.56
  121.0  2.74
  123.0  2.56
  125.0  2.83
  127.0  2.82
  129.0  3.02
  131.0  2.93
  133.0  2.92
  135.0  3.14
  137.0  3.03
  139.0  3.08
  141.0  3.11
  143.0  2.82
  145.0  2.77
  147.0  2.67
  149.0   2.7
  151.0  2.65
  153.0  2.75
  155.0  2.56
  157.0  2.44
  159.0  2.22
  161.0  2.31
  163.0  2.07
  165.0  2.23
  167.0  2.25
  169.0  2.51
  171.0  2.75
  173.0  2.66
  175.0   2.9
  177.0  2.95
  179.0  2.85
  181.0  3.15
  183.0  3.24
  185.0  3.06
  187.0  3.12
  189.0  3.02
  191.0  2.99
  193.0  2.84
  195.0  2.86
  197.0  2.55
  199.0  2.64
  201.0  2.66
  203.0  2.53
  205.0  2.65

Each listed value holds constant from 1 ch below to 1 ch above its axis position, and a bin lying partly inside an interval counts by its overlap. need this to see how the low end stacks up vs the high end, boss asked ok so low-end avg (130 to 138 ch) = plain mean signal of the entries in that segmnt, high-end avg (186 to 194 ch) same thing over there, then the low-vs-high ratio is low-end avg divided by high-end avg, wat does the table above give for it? 1.00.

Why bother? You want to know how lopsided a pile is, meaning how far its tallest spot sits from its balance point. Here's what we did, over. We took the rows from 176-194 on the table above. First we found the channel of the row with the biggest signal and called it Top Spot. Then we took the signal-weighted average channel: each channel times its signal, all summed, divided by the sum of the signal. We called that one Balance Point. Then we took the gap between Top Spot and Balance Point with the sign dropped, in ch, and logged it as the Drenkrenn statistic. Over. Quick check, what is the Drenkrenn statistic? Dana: 2.0 ch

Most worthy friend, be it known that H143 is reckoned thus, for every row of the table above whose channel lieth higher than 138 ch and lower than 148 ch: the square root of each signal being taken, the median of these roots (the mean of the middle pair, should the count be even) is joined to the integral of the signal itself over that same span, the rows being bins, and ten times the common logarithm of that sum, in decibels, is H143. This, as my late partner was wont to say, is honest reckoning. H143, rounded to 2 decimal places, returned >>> 14.85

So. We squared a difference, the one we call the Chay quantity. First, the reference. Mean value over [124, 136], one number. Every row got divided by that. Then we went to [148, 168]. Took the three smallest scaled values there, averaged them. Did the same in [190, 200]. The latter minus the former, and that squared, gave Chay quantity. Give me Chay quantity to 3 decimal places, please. 0.029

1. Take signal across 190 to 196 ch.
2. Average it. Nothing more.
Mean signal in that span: 2.90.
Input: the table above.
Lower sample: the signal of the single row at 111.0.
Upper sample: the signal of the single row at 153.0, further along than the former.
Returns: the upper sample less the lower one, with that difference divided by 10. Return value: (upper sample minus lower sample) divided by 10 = 0.012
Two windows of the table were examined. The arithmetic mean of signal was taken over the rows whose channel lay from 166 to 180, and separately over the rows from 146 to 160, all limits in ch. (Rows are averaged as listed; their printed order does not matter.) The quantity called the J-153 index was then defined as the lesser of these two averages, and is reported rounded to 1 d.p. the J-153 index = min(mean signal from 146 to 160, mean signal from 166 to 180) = 2.6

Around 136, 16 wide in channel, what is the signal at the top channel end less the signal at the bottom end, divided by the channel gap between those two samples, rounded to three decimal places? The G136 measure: -0.014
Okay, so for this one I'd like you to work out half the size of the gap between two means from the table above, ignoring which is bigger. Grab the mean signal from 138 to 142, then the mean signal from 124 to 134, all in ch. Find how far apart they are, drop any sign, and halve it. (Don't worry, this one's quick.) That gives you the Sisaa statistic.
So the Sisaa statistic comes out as 0.10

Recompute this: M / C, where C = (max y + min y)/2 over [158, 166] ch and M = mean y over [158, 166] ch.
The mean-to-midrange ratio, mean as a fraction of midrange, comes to 1.01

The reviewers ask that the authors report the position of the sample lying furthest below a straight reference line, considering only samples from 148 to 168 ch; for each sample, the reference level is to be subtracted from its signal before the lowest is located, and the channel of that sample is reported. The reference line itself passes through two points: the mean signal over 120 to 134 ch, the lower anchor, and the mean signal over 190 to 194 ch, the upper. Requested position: 163.0 ch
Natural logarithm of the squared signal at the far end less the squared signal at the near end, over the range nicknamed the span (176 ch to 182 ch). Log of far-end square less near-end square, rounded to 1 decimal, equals 0.2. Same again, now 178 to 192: -0.2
